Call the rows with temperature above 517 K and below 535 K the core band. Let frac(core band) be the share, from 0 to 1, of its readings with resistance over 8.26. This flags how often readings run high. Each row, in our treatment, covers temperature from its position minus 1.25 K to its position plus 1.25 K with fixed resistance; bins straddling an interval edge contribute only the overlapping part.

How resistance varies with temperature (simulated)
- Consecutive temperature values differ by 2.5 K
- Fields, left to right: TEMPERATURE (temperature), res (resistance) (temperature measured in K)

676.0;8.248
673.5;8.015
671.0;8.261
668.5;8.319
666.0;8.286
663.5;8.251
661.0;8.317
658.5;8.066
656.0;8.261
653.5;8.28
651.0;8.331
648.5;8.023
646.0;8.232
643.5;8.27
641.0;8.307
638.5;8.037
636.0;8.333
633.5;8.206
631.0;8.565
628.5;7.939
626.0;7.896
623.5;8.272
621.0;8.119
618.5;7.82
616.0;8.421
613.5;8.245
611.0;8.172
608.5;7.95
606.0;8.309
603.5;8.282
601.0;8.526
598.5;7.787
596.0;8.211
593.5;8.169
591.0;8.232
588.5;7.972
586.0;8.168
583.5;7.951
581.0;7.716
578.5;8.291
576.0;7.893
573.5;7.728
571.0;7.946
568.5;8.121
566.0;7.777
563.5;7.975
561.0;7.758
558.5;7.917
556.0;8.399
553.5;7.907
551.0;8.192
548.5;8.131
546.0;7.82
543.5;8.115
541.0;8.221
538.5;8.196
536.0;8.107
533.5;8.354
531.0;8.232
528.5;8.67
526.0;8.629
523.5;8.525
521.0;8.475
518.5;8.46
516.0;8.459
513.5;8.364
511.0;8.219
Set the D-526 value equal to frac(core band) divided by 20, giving 0.043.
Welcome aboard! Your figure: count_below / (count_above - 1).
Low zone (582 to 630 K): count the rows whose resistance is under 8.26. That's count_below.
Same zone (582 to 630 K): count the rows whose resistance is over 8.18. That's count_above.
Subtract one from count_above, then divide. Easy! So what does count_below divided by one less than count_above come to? 2.0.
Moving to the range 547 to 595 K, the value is 5.7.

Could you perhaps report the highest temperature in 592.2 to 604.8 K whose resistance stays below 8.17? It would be 598.5 K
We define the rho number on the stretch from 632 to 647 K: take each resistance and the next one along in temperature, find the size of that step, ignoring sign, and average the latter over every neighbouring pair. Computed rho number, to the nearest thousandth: 0.154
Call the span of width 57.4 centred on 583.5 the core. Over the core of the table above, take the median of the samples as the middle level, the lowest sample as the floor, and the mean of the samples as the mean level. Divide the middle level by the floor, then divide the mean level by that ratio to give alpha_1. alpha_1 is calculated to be 7.79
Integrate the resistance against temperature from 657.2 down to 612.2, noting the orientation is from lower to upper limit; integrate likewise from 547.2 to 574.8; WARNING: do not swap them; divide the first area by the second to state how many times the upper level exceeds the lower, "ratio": 1.7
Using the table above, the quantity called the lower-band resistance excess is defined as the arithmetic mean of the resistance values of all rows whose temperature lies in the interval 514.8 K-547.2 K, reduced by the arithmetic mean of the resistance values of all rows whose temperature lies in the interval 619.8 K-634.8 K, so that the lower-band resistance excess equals 0.16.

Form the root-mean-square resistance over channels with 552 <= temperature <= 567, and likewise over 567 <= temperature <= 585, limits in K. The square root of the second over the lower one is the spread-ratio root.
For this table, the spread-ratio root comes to 1.00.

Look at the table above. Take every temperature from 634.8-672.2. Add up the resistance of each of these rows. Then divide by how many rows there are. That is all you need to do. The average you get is 8.24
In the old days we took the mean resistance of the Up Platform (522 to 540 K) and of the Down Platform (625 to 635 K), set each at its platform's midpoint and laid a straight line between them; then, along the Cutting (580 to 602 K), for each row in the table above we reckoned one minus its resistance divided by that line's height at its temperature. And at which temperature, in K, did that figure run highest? 581.0 K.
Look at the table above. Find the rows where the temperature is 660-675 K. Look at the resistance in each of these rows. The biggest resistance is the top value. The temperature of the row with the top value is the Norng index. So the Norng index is 668.5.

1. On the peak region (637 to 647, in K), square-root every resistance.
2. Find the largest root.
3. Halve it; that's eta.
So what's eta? 1.44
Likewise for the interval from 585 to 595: 1.43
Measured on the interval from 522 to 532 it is 1.47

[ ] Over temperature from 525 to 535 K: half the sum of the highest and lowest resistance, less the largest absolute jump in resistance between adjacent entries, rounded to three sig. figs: 8.01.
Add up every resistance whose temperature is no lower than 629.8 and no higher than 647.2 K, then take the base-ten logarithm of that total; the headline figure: 1.763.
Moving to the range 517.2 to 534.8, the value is 1.773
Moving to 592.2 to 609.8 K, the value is 1.758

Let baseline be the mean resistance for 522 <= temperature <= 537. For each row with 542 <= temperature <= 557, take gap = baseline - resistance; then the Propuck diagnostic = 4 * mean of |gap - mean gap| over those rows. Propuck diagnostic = 0.615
